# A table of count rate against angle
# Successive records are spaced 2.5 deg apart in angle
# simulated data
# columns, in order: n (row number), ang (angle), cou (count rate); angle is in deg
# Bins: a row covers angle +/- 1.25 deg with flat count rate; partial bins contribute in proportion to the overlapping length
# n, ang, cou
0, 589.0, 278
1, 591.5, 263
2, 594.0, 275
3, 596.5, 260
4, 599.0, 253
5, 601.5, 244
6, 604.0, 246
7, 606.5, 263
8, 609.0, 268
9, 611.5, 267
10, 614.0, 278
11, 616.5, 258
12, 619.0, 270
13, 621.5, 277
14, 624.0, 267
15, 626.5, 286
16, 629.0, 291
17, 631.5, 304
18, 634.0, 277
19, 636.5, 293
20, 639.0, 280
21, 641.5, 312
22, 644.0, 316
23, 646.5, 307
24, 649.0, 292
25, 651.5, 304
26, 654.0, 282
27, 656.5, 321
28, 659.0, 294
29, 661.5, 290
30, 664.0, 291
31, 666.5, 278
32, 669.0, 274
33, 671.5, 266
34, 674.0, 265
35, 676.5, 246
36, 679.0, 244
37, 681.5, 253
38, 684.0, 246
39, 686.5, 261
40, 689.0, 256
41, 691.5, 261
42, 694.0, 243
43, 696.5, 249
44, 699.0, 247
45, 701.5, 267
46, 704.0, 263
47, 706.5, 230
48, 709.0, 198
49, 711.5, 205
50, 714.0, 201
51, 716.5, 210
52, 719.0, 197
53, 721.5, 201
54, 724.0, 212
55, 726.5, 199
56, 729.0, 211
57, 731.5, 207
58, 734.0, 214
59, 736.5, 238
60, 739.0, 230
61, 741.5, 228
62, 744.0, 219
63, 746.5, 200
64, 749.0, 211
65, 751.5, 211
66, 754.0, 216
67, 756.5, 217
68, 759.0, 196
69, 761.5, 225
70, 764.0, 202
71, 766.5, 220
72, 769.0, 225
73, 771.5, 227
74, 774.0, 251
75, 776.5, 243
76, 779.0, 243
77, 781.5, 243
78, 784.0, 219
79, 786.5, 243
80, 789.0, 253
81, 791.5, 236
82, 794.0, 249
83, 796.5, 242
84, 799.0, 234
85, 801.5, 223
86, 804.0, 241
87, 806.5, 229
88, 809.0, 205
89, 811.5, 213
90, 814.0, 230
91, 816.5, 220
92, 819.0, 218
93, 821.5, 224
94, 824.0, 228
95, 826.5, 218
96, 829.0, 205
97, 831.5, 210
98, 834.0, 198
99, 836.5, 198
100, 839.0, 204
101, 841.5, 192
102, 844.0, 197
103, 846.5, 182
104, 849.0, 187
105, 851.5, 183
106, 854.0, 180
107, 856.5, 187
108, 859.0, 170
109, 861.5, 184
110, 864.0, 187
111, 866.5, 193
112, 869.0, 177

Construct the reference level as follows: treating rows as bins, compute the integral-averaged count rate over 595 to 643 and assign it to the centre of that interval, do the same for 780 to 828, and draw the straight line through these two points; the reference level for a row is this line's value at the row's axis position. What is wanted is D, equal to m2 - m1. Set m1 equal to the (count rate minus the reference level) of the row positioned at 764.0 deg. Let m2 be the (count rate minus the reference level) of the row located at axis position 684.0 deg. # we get 25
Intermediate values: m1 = -37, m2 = -12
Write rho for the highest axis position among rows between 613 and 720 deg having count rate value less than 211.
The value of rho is 719.0 deg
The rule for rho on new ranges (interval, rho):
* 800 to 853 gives 851.5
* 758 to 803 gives 764.0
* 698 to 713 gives 711.5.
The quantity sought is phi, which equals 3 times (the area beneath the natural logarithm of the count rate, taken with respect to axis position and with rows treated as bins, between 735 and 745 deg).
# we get 163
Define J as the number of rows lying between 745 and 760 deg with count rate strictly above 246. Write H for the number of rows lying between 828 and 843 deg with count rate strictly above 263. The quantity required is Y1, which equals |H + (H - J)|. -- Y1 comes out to 0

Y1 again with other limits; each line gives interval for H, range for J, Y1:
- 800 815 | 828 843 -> 0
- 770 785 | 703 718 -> 1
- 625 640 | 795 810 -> 12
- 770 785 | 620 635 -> 6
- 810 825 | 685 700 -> 5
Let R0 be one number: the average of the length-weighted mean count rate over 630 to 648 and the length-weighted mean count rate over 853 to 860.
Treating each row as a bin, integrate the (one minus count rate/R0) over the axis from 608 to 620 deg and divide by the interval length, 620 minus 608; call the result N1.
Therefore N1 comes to -0.12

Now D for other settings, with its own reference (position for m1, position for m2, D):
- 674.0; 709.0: -59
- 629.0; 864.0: -48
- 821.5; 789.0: 21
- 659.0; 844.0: -53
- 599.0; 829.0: 6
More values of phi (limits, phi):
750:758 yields 129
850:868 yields 281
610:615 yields 84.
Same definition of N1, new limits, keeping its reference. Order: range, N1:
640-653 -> -0.28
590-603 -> -0.09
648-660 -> -0.25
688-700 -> -0.05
